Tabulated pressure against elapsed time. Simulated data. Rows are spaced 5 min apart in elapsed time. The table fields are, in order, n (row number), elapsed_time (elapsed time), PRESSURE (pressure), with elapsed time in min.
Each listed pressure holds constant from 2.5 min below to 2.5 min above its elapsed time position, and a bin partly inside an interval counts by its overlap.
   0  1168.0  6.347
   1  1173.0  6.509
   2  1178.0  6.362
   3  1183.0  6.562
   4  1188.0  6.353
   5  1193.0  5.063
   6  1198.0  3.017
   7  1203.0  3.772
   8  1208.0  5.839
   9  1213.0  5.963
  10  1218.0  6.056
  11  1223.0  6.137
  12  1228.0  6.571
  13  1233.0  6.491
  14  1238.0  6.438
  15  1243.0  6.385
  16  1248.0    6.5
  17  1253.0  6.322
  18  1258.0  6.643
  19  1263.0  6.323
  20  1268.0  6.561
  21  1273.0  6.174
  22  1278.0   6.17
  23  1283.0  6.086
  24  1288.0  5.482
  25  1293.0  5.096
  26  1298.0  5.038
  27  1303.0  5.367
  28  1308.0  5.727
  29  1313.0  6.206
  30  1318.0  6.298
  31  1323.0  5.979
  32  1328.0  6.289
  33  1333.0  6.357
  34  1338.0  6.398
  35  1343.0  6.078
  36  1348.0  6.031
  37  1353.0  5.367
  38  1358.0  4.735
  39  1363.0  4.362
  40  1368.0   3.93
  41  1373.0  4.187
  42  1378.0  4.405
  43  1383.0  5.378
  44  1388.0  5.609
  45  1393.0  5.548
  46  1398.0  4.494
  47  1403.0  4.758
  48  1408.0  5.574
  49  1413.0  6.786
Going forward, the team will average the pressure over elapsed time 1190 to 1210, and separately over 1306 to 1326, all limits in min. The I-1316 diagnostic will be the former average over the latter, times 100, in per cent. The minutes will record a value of 73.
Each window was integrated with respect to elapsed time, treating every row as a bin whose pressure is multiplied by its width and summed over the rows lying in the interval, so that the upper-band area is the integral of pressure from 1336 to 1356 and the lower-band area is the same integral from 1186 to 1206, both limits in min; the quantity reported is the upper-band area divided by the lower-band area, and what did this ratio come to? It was 1.31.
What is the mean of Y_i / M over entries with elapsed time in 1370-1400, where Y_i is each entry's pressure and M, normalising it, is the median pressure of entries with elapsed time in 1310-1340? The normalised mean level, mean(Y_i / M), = 0.78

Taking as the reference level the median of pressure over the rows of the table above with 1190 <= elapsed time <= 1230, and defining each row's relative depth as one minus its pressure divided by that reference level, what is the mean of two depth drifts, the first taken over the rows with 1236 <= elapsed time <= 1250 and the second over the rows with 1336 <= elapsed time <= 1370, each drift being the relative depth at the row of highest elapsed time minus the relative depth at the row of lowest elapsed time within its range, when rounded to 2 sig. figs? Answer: 0.20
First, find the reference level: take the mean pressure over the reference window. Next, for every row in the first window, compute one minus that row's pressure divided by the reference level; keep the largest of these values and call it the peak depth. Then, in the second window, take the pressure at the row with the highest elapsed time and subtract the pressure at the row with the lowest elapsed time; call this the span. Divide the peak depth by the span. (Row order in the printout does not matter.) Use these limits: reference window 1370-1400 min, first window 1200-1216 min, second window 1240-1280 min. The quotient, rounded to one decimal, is -1.1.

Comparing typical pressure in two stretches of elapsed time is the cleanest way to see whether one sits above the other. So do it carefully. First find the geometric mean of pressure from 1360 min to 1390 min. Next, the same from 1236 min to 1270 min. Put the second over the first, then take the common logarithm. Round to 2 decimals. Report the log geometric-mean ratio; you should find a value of 0.15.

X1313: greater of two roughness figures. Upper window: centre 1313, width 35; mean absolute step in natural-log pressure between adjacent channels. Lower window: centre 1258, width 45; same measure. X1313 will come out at 0.054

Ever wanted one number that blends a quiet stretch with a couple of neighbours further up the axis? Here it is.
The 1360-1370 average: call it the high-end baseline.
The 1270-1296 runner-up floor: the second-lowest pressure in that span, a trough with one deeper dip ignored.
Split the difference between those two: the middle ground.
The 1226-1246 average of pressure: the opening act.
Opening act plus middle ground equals 11.3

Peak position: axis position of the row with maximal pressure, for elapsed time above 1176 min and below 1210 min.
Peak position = 1183.0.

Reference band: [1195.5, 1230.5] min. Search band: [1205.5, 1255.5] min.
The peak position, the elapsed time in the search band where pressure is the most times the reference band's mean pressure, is 1228.0 min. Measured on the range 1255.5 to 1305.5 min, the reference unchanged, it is 1258.0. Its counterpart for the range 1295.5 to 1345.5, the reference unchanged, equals 1338.0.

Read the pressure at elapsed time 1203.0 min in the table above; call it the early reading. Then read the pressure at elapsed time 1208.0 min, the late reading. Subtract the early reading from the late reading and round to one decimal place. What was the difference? 2.1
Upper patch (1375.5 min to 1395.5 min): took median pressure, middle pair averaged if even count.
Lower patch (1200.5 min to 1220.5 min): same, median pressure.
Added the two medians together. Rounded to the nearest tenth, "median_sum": 11.4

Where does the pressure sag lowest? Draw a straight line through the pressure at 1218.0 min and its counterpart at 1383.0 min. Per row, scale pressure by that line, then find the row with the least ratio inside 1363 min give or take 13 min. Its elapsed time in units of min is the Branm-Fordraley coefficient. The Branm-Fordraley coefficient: 1368.0 min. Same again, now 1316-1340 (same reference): 1323.0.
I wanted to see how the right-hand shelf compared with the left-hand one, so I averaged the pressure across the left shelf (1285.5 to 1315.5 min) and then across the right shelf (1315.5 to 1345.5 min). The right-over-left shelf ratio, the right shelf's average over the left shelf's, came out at 1.14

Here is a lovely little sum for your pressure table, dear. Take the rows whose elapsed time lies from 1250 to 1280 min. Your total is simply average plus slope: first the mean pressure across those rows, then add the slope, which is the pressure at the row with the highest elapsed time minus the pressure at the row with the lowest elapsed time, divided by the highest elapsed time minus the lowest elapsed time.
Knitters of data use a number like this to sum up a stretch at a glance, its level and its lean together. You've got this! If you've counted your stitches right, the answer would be 6.4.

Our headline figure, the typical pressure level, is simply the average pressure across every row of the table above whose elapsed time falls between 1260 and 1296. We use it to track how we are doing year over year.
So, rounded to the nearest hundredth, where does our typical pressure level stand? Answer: 5.98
